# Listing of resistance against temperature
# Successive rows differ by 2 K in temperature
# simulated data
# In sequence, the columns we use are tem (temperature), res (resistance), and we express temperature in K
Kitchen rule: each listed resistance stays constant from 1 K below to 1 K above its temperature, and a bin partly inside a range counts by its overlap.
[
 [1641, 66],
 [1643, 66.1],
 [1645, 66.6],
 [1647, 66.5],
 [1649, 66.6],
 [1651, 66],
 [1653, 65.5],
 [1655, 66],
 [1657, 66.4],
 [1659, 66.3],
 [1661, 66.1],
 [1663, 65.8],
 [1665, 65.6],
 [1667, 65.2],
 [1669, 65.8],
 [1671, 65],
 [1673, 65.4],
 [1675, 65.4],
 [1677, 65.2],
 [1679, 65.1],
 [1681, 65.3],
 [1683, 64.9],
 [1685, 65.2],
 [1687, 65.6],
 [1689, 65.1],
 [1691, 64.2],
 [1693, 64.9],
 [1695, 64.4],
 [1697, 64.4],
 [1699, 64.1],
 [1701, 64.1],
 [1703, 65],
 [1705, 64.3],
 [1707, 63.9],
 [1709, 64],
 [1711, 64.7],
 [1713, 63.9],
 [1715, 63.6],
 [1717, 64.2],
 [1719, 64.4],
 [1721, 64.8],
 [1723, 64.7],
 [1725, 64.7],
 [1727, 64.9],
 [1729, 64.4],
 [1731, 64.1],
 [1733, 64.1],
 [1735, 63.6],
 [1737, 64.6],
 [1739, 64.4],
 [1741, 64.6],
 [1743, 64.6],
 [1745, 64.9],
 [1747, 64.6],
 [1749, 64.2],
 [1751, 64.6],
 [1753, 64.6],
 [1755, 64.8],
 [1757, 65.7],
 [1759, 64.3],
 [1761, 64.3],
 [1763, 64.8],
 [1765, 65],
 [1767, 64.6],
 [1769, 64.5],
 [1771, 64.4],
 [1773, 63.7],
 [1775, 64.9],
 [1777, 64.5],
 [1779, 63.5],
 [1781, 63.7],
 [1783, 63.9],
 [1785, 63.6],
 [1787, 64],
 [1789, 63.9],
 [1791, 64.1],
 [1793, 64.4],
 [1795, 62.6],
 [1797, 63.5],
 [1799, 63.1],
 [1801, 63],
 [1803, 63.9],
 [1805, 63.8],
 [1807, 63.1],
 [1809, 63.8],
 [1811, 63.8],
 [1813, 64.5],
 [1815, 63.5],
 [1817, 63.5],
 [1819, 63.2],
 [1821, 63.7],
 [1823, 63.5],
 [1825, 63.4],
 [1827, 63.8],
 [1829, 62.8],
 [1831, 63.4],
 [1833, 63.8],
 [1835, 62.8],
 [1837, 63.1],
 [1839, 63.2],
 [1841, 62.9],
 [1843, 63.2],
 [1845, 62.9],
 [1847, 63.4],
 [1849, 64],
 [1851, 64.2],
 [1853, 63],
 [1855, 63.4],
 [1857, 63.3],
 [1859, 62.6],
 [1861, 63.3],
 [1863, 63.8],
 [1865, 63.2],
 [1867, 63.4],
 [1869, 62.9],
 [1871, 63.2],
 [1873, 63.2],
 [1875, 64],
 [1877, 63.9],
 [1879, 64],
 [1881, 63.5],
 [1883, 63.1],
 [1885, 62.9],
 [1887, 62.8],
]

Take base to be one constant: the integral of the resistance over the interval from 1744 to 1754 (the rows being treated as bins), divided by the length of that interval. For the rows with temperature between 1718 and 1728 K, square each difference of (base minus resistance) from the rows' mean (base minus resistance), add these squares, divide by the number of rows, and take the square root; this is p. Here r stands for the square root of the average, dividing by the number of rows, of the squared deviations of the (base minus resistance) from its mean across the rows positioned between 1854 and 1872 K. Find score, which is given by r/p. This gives 1.9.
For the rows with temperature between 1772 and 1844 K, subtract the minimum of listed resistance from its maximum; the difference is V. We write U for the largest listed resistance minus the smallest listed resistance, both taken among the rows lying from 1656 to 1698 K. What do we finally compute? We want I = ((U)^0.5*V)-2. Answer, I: 1.4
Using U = 2.2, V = 2.3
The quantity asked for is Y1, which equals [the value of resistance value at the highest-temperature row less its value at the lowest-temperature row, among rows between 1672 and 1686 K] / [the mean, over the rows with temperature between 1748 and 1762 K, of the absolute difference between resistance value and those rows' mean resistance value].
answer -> -0.6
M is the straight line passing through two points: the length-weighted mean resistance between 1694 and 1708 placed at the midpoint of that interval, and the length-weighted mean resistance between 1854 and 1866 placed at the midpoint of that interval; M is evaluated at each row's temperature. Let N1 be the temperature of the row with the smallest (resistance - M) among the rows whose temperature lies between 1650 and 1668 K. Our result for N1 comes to 1667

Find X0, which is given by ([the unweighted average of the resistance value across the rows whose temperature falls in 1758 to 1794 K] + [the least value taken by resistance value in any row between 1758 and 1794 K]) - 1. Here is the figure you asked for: 127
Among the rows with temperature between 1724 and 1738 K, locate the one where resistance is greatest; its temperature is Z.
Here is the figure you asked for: 1727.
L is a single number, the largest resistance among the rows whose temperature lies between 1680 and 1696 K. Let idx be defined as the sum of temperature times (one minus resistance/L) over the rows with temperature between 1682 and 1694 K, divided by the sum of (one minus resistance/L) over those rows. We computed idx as 1688.9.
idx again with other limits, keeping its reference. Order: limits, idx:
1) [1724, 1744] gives 1734.2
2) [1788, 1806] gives 1797.4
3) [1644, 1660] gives 1651.0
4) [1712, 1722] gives 1716.3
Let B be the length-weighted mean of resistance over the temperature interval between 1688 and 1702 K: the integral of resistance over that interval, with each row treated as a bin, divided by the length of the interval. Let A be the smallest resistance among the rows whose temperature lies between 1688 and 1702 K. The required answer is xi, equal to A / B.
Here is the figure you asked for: 0.994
